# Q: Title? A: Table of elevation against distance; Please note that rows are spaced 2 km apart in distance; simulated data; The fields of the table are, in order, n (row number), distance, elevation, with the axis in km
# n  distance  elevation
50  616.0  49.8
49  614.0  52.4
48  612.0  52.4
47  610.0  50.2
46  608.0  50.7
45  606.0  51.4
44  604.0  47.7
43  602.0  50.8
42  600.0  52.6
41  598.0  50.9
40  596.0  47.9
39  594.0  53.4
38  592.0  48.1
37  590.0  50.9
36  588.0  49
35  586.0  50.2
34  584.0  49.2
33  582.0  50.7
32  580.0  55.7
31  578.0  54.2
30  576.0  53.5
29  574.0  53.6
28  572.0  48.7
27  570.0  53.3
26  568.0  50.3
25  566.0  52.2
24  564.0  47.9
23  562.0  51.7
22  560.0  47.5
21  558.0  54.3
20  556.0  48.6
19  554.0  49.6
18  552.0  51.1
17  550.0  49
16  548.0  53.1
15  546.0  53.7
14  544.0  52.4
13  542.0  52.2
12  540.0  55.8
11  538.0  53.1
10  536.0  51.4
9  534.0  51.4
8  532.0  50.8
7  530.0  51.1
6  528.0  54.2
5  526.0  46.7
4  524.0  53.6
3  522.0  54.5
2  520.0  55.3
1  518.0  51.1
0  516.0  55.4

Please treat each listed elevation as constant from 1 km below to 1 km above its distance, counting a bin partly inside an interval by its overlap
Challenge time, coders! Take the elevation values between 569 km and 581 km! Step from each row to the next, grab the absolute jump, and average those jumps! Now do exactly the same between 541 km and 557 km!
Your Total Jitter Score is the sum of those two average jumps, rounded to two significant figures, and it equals 3.9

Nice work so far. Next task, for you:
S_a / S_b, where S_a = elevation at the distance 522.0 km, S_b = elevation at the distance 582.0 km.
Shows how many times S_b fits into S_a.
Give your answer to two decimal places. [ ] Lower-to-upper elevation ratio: 1.07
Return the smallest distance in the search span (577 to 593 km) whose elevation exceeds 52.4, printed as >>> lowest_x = 578.0 km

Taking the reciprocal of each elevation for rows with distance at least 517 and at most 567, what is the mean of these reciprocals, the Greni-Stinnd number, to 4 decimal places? 0.0194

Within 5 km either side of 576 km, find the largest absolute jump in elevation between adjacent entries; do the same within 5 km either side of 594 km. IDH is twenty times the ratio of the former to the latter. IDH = 18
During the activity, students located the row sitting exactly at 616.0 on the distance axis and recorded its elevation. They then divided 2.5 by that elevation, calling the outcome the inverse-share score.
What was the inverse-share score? 0.0502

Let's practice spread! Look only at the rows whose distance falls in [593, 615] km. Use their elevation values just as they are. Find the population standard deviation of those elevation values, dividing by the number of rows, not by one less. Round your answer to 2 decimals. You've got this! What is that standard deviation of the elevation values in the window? 1.75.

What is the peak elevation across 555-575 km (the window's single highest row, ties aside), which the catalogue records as 54.3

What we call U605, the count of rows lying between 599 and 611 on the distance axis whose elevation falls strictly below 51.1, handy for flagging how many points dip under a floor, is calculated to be 4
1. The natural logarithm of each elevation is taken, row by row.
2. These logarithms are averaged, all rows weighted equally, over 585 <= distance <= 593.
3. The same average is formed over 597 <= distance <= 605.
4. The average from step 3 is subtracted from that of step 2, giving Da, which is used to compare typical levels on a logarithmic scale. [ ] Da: -0.019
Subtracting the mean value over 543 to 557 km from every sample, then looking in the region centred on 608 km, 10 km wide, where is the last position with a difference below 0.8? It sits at 610.0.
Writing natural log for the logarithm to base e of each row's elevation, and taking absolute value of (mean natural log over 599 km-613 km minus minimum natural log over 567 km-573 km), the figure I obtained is 0.042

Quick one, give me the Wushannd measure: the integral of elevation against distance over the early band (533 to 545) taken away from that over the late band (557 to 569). -25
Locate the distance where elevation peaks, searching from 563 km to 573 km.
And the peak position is 570.0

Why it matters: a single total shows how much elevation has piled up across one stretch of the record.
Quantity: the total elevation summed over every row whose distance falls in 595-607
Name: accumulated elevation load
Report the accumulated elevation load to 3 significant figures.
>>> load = 301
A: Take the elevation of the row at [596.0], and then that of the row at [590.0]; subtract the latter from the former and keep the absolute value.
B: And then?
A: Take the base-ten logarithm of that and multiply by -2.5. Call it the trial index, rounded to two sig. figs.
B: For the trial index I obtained -1.2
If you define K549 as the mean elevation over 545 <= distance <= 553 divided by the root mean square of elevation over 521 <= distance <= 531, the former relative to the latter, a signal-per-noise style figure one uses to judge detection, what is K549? 0.993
